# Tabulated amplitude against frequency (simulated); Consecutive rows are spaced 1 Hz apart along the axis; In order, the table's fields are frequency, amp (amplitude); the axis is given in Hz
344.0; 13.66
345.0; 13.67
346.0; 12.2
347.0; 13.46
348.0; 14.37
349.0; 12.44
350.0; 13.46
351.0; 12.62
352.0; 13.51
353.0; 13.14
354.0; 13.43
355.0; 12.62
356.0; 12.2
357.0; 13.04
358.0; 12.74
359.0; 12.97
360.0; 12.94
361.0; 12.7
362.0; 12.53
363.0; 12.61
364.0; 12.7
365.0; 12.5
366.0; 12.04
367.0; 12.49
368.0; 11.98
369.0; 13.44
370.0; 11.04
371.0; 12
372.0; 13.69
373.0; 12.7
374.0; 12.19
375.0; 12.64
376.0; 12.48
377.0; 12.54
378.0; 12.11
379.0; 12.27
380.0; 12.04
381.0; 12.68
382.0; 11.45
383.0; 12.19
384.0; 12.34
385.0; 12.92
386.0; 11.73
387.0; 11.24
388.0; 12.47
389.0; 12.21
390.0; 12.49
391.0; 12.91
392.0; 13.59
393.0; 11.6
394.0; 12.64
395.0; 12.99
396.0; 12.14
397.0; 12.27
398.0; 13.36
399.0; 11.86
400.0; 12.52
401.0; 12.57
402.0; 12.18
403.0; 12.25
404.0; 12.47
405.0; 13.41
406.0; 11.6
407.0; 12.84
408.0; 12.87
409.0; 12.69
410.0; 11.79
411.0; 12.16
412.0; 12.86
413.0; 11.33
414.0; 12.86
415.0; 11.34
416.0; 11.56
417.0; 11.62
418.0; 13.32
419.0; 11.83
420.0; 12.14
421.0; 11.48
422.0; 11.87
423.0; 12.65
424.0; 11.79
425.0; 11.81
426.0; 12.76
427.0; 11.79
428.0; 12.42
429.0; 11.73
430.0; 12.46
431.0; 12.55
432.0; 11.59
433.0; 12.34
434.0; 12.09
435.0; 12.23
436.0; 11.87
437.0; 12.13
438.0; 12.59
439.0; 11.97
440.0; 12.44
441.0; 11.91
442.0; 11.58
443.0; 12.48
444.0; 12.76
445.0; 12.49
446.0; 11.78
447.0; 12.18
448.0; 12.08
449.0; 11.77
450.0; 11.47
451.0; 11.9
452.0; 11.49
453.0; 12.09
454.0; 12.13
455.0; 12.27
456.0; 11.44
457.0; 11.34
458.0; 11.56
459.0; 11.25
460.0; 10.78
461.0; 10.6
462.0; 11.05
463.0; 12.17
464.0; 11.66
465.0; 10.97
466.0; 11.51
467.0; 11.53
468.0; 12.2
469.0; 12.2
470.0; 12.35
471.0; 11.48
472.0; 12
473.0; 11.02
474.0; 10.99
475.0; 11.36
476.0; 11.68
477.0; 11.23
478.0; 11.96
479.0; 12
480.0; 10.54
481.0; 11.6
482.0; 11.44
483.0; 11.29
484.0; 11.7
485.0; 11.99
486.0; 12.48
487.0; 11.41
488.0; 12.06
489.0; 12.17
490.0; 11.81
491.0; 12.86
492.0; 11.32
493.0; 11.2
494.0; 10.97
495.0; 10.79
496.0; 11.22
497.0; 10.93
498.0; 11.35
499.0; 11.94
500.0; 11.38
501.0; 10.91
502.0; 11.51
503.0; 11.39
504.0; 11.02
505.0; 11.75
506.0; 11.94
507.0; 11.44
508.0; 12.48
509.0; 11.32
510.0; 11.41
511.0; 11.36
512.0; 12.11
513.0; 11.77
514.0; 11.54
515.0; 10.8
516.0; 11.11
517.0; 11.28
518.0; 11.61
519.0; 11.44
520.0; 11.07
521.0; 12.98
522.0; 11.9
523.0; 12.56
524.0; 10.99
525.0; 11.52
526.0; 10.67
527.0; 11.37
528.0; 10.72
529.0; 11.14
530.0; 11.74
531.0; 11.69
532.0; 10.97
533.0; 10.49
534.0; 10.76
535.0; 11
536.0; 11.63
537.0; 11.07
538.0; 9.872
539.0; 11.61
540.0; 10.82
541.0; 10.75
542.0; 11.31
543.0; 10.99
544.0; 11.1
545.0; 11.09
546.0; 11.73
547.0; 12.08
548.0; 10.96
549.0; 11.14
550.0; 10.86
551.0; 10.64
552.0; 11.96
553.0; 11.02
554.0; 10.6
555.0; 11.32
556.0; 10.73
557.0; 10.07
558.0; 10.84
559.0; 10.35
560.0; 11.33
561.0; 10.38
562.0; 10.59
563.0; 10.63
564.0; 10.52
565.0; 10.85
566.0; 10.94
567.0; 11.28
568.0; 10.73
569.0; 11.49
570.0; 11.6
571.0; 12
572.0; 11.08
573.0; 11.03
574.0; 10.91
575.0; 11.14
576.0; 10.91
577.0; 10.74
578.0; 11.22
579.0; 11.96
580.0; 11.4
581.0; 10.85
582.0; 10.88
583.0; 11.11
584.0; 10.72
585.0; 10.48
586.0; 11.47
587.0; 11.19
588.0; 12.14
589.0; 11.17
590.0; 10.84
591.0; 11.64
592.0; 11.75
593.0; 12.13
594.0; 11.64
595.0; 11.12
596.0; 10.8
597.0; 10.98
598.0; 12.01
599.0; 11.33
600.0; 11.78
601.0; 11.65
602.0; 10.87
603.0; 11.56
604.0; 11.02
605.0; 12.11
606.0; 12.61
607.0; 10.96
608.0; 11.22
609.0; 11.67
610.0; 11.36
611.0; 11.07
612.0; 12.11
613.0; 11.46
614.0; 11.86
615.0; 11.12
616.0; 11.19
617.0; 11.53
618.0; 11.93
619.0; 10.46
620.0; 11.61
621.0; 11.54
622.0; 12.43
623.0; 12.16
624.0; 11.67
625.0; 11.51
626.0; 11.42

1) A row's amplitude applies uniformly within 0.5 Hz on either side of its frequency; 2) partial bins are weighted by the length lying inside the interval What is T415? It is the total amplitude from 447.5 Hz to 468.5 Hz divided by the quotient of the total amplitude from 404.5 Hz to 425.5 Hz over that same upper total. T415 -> 231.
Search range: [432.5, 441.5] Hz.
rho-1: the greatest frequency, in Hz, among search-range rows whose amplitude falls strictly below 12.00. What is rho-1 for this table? 441.0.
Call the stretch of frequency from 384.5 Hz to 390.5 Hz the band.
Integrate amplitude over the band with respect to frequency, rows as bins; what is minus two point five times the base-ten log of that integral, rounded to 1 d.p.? -4.7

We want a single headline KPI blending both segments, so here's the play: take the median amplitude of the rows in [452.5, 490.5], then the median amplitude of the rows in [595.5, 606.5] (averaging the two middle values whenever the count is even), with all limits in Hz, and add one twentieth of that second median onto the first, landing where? 12.2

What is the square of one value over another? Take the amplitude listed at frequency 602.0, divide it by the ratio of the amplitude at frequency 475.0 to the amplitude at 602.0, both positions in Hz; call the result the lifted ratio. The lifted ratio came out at 10.4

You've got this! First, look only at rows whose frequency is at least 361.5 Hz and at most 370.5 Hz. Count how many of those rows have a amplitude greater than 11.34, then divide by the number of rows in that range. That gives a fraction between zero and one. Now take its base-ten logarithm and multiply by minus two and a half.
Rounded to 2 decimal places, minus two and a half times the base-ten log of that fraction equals 0.13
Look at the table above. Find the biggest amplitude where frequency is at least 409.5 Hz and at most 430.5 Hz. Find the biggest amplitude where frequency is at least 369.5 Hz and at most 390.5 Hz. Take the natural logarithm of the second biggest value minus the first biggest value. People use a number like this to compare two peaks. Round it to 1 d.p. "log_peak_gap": -1.0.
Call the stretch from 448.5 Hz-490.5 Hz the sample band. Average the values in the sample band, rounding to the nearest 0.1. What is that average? 11.6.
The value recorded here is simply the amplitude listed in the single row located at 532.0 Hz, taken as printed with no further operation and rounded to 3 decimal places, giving 10.970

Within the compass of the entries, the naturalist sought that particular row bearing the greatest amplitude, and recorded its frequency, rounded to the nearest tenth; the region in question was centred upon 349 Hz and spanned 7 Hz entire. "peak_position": 348.0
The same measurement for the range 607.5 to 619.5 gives 612.0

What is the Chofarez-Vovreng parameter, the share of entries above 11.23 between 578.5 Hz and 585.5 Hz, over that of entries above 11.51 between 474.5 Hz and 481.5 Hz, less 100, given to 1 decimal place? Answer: -99.5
